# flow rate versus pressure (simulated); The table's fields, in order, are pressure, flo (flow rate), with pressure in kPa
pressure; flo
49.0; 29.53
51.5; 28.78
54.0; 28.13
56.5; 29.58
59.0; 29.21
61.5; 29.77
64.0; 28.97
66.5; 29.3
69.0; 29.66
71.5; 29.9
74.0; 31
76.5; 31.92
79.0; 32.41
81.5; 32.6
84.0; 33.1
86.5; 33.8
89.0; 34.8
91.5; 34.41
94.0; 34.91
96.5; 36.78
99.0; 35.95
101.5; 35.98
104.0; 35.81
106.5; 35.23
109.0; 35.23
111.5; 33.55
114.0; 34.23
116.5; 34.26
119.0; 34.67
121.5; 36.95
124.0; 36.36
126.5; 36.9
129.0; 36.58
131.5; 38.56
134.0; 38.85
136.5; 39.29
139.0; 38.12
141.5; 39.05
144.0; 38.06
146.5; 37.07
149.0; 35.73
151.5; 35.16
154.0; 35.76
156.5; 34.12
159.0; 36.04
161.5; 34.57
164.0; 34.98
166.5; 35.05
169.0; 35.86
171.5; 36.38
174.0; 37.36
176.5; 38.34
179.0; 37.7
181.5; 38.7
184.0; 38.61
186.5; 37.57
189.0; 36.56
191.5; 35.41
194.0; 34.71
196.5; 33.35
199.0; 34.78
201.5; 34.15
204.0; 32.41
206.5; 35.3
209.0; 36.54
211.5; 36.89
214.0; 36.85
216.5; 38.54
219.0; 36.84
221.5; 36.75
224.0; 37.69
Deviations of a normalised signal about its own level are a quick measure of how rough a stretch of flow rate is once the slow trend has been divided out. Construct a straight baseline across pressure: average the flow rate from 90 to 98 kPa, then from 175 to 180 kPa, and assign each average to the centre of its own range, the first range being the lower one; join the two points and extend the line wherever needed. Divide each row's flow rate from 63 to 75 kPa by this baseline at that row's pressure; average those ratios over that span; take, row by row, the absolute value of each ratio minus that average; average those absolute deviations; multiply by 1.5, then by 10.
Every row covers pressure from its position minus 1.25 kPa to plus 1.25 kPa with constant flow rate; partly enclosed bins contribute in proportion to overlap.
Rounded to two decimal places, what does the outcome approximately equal 0.20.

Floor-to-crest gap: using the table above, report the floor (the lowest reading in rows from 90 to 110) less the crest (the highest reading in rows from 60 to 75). 3.4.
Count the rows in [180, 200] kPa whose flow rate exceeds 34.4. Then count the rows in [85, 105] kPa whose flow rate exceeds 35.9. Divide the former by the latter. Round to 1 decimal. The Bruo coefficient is 2.3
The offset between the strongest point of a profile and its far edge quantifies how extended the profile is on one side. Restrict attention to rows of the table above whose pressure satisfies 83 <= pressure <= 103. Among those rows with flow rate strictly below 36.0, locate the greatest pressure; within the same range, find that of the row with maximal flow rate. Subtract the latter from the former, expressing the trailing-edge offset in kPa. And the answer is 5.0 kPa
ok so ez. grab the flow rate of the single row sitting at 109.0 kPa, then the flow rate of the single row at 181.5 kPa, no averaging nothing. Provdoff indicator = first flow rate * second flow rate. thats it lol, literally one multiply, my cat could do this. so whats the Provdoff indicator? 1363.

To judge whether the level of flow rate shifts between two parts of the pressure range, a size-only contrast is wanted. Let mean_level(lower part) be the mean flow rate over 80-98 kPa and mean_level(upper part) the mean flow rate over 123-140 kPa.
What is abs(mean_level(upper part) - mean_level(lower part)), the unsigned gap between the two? 3.5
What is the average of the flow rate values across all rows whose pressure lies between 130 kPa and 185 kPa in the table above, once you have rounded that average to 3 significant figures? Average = 37.0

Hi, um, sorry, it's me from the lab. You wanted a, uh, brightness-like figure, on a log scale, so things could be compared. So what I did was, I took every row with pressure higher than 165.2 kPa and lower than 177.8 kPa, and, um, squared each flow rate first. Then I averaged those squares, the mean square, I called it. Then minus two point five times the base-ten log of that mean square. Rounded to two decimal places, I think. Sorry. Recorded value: -7.82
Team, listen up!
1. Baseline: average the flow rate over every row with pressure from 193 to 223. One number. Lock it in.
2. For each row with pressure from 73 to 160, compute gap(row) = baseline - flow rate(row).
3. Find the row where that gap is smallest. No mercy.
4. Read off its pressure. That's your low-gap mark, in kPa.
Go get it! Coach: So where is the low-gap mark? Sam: 136.5 kPa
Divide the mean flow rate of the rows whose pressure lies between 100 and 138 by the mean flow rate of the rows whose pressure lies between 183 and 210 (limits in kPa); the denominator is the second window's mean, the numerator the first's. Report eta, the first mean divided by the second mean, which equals 1.02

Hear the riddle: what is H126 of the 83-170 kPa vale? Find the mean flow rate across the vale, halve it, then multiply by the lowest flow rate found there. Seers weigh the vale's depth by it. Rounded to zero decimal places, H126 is 594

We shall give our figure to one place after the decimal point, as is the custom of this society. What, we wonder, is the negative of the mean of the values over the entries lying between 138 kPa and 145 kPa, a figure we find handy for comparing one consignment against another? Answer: -38.4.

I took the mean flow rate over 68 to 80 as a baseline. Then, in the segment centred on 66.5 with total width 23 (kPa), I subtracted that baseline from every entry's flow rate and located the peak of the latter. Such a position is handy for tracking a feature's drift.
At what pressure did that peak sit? 76.5 kPa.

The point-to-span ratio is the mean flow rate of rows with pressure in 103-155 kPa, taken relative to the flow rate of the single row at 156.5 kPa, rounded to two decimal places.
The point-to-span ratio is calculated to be 1.07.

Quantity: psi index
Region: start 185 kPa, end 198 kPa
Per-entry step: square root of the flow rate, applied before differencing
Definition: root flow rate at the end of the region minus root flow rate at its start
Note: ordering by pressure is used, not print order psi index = -0.35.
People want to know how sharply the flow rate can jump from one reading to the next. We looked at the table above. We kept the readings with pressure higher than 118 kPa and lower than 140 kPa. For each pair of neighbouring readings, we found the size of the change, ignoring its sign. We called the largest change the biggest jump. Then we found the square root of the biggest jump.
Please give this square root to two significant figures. 1.5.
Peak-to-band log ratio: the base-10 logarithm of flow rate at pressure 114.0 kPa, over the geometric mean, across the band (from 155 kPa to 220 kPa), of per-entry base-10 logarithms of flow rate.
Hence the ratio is 0.99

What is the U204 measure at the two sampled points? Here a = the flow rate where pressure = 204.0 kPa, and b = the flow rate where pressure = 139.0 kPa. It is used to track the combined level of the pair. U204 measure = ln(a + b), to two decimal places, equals 4.26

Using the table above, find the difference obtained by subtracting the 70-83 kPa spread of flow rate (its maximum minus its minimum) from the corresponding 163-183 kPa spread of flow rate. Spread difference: 1.0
